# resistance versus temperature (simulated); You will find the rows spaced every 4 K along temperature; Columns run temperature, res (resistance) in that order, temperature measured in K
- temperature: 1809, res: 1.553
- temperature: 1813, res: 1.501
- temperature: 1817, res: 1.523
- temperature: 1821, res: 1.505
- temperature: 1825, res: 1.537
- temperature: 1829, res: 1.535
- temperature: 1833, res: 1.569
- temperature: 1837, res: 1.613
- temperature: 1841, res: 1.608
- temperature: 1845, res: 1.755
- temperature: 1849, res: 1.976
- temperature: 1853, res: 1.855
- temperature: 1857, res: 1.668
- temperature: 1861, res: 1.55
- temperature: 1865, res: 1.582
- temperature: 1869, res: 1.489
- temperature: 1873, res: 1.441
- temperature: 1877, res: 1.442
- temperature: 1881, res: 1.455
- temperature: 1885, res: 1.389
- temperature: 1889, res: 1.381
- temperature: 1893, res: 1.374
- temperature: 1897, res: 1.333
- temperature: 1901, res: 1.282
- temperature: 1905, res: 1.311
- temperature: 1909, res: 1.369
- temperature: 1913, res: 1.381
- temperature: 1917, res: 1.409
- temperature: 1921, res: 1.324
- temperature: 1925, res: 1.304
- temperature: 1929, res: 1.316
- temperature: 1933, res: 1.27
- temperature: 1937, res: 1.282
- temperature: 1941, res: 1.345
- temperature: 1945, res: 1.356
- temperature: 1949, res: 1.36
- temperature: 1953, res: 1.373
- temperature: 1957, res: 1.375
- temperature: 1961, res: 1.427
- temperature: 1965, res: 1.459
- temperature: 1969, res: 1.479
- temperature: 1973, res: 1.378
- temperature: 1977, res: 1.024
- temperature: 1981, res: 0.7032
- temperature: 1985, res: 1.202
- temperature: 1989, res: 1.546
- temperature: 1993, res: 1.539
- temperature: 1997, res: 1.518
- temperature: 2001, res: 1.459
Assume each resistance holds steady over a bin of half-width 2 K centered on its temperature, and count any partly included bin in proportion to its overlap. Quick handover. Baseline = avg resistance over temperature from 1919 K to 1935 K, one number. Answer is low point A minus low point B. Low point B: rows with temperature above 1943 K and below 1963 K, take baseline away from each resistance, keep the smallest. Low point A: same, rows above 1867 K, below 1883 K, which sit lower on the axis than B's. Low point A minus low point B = 0.1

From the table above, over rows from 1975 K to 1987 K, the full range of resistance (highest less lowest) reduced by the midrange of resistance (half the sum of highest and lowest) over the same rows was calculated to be -0.45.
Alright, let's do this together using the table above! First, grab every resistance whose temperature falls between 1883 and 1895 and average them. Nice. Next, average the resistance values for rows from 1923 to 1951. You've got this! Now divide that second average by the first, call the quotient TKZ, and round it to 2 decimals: 0.95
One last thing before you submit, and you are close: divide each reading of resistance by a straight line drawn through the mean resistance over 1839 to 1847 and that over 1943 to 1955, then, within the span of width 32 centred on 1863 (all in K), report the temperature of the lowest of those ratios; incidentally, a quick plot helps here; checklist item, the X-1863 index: 1873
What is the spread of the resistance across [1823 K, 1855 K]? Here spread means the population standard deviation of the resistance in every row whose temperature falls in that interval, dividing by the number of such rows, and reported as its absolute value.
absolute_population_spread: 0.153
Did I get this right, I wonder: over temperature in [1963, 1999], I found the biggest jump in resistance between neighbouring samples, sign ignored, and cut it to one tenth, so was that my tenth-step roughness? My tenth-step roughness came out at 0.050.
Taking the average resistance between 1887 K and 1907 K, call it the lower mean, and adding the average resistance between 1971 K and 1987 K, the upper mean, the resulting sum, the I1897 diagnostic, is 2.4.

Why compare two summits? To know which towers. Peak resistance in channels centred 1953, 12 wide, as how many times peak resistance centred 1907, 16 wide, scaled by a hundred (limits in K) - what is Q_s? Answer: 100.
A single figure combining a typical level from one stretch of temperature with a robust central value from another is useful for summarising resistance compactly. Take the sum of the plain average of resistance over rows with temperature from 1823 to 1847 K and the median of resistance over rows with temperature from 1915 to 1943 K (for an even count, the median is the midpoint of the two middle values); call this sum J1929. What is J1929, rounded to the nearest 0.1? 2.9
